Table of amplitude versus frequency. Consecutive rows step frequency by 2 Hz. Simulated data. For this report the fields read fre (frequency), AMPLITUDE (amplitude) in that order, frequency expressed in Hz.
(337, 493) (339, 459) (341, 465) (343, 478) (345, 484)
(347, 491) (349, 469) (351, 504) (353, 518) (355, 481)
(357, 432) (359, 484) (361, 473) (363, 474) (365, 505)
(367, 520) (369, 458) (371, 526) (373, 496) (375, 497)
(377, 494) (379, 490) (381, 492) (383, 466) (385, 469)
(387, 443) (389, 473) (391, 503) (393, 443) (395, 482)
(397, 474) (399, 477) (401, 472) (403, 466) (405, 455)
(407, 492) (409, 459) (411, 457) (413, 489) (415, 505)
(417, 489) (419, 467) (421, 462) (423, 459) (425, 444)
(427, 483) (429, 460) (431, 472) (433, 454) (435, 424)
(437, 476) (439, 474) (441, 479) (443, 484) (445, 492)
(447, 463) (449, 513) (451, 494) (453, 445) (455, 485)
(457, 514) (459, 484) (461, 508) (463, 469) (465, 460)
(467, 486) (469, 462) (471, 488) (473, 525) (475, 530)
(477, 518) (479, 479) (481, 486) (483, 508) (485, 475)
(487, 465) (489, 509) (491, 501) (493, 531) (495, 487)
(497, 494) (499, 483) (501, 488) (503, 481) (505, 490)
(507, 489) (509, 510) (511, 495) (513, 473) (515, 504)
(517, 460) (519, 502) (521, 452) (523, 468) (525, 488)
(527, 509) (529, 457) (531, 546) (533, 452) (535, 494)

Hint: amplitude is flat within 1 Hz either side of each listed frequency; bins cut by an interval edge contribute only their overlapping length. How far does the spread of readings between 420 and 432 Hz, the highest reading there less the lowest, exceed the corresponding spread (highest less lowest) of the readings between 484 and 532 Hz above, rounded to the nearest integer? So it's -55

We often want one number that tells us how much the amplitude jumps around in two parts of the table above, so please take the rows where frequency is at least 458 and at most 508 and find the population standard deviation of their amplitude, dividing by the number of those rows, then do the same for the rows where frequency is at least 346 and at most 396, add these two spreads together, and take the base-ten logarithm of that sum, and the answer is 1.64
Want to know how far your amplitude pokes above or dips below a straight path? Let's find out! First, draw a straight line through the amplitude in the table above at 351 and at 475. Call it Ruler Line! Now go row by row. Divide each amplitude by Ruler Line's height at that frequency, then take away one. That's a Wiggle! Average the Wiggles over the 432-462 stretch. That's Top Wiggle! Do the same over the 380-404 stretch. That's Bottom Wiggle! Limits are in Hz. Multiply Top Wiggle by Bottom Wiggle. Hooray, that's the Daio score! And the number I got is 0.0068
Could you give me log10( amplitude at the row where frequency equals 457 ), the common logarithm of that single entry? 2.71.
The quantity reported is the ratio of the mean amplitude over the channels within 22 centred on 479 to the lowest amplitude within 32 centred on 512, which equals 1.10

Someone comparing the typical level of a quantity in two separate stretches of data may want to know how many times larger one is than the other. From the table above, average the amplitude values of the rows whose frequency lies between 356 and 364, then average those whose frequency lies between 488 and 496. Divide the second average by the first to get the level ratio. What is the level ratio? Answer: 1.09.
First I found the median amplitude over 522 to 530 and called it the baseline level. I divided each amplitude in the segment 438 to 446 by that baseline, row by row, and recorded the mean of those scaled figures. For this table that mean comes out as 1.01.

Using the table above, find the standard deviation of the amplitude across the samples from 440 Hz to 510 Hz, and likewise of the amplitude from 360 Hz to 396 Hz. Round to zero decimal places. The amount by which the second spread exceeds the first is 3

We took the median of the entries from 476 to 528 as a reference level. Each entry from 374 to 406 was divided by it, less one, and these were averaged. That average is -0.03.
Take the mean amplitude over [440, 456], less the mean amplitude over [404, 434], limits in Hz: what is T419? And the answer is 12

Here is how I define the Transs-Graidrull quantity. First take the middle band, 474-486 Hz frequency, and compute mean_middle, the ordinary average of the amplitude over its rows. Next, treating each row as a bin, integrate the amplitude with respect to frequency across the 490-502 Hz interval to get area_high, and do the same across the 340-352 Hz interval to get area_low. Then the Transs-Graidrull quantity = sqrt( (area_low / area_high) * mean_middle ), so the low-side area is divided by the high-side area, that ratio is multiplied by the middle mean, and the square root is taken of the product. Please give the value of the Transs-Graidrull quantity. 22.0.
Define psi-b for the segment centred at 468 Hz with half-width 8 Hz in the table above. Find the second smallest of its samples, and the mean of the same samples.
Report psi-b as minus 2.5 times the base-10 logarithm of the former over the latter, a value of 0.066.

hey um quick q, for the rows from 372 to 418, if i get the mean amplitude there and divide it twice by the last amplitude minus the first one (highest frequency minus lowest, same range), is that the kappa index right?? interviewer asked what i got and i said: 10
